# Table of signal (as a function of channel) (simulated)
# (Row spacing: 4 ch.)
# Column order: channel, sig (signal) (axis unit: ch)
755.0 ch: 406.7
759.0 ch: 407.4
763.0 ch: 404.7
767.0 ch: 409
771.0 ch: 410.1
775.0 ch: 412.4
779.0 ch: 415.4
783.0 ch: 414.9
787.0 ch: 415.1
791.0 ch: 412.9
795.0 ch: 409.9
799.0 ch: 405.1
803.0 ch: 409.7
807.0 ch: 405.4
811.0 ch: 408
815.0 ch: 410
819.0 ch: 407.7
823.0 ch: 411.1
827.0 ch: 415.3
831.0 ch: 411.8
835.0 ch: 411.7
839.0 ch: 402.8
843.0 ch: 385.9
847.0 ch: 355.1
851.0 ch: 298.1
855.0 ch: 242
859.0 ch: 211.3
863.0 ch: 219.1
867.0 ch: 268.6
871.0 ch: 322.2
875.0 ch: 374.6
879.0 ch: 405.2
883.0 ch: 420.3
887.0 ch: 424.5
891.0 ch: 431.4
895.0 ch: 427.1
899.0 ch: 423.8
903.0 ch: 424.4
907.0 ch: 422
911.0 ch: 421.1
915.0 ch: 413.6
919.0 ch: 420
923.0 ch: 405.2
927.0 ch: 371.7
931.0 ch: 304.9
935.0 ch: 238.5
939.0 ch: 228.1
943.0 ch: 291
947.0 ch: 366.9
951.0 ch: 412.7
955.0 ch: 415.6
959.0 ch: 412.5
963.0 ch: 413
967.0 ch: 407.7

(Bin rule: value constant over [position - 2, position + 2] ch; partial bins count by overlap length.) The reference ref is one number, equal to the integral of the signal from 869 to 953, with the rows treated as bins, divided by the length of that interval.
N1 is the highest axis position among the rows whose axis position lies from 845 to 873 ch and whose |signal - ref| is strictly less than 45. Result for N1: 847.0 ch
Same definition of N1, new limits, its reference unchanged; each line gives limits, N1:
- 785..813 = 811.0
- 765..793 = 791.0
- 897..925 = 923.0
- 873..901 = 883.0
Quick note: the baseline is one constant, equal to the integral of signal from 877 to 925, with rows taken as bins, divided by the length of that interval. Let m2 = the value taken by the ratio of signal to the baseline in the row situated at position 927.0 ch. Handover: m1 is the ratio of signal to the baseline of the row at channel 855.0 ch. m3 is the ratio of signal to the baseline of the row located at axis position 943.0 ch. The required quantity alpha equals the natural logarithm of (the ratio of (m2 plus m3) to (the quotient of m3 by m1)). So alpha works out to 0.27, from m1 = 0.58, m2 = 0.89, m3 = 0.69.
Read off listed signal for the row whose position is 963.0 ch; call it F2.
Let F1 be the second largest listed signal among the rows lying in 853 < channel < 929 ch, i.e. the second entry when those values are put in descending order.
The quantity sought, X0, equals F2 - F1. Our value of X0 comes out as -14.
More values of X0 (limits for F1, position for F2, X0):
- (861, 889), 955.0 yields -5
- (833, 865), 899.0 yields 21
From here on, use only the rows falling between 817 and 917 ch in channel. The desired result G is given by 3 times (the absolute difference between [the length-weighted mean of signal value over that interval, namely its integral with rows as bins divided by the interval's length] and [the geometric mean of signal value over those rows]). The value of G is 23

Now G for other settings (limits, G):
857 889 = 34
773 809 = 0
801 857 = 12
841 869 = 20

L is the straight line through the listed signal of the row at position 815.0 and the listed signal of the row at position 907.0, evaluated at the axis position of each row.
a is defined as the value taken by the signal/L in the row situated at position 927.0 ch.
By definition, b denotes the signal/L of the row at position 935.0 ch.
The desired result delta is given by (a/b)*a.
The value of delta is 1.37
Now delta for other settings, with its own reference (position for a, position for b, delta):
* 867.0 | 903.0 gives 0.41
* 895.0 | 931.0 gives 1.44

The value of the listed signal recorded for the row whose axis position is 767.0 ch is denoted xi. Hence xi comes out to 409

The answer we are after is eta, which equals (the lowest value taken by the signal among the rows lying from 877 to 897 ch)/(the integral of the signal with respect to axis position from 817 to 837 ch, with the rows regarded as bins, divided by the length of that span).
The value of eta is 0.98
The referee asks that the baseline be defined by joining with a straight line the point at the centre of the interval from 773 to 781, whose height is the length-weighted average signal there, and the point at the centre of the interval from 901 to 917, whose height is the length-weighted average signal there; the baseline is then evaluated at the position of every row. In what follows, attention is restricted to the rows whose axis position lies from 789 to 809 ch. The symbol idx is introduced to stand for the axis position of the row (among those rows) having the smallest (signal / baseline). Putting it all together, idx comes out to 807.0 ch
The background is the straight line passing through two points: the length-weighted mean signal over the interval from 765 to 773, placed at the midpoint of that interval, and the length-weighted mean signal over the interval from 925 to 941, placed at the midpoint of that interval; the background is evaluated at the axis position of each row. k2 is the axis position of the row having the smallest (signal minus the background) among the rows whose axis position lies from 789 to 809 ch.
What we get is 799.0 ch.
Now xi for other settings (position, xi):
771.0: 410.1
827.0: 415.3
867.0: 268.6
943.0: 291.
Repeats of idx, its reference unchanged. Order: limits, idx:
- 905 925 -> 923.0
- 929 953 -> 939.0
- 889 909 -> 907.0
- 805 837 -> 807.0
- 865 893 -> 867.0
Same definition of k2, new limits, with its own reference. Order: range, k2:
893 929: 927.0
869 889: 871.0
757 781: 759.0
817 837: 819.0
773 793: 775.0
